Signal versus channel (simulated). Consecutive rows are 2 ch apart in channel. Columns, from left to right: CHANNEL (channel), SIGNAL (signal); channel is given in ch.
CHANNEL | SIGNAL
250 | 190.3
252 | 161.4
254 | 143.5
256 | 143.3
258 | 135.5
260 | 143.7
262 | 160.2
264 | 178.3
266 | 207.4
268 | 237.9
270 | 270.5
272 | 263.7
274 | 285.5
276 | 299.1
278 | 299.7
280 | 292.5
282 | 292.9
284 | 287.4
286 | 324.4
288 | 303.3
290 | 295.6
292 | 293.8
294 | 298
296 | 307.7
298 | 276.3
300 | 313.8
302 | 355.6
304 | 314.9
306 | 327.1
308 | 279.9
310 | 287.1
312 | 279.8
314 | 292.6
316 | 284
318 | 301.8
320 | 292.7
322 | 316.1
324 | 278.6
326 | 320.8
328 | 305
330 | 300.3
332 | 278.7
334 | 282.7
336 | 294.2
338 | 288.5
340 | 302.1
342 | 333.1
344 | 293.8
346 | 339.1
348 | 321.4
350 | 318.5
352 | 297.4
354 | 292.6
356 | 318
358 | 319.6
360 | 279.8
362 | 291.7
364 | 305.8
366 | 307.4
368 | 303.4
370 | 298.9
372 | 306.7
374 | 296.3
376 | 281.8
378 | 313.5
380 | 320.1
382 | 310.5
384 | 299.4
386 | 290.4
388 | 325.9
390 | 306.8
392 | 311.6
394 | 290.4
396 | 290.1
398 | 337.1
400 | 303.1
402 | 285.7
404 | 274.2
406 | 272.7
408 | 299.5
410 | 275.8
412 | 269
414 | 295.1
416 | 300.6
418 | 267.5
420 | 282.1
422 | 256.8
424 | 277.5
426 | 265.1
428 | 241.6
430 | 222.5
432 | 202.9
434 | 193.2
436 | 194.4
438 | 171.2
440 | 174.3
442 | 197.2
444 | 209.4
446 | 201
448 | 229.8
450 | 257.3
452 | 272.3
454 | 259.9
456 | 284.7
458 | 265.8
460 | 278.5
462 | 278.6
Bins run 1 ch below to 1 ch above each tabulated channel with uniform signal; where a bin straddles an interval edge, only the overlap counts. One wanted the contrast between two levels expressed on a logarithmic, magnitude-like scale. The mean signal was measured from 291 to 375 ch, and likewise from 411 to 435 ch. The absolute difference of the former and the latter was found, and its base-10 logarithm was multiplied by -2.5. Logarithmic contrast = -4.2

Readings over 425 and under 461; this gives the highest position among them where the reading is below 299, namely 460 ch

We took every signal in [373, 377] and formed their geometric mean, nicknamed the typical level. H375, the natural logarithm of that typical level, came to 5.67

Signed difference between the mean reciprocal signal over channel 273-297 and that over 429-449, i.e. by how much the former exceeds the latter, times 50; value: -0.085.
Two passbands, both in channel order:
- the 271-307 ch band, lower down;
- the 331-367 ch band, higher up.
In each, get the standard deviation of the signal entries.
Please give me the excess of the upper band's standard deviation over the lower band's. -3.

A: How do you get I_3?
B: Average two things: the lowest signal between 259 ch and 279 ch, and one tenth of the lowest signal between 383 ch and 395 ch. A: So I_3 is 86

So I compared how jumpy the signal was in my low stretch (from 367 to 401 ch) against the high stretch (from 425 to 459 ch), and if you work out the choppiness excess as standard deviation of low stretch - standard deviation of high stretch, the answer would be -22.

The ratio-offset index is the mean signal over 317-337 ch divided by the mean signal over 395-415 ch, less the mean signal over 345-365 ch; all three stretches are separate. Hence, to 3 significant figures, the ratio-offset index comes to -307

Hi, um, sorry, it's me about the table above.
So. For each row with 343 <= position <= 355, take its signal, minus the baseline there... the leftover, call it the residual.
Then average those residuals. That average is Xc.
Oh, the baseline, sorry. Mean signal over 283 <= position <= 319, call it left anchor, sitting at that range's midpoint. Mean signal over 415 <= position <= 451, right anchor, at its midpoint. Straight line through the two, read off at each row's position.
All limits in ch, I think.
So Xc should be 35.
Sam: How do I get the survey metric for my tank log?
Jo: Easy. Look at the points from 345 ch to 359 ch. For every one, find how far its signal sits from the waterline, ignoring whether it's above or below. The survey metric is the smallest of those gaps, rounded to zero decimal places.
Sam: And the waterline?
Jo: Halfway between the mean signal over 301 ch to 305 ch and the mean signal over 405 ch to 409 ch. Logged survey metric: 7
